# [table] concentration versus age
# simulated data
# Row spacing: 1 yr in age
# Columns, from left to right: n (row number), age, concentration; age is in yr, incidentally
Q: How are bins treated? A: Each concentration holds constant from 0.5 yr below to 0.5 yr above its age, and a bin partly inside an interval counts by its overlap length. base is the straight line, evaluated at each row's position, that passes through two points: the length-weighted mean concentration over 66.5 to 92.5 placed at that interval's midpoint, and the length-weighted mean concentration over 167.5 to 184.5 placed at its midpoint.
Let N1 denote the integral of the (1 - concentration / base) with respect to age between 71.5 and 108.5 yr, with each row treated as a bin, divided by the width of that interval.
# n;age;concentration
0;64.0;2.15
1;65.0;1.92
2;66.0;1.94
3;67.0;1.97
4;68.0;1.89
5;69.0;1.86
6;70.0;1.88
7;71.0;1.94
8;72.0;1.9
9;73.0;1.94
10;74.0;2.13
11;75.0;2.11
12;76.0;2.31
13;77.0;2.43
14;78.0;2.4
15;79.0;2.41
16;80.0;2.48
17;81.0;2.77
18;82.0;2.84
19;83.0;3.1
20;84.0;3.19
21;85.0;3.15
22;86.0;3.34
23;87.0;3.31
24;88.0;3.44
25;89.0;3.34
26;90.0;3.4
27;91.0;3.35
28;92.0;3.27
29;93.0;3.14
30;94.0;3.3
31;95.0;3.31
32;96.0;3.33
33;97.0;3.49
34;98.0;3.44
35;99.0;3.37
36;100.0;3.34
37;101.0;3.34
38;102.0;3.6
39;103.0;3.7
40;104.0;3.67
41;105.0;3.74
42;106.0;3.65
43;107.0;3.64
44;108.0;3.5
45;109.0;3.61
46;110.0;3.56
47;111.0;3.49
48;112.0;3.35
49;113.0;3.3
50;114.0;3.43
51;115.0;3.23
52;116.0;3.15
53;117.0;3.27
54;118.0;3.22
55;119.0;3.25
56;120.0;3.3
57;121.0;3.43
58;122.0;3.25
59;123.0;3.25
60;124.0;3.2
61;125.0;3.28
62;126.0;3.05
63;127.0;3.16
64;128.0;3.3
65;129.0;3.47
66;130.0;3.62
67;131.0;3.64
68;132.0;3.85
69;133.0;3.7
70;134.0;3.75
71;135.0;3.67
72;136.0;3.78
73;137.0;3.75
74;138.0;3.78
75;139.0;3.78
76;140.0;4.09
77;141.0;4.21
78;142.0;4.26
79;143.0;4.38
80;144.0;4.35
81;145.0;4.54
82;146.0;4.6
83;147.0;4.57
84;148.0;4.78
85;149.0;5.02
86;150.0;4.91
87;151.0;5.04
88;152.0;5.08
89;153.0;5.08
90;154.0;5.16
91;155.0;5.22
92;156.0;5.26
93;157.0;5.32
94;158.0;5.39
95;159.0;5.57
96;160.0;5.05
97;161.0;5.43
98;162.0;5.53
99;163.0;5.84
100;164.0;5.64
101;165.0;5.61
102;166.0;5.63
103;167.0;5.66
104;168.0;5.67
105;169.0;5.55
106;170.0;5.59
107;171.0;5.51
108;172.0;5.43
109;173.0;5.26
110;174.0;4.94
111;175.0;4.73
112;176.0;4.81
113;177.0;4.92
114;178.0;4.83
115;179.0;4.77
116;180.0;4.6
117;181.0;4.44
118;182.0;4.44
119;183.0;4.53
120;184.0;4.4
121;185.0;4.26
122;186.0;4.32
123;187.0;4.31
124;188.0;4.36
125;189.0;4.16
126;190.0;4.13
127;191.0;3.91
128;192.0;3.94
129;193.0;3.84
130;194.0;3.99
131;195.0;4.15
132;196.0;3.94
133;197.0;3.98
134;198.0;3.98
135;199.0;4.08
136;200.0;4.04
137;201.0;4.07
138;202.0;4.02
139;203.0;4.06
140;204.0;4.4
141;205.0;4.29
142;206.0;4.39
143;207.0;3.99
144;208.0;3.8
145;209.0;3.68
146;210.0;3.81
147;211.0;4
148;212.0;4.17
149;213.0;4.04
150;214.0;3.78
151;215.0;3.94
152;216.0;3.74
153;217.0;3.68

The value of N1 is -0.07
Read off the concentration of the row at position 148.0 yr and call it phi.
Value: 4.78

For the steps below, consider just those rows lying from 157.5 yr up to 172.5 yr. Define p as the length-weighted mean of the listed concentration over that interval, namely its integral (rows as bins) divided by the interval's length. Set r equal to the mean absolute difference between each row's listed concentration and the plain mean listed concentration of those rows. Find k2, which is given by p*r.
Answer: 0.7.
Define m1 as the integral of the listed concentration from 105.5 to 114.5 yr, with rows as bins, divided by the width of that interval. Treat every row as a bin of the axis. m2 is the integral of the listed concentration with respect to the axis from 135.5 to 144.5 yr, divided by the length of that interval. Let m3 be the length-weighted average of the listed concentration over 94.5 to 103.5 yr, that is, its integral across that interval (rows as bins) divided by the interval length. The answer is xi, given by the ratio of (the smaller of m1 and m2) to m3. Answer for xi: 1.02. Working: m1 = 3.50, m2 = 4.0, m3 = 3.44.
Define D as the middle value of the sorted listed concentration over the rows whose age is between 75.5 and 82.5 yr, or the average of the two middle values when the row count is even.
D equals 2.43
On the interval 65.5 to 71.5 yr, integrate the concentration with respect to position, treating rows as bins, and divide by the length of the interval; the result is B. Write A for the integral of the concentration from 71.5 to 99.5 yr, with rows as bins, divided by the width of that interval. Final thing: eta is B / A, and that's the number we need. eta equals 0.7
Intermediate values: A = 2.9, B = 1.9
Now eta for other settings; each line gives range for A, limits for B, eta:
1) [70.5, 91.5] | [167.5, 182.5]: 1.8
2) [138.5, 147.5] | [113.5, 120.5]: 0.8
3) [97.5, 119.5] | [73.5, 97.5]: 0.9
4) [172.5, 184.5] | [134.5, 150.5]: 0.9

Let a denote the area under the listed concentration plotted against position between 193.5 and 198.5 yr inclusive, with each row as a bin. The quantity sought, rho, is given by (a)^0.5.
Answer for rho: 4.48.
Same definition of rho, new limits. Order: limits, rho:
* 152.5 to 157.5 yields 5.10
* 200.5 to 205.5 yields 4.57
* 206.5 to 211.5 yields 4.39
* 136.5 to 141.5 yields 4.43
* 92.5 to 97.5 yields 4.07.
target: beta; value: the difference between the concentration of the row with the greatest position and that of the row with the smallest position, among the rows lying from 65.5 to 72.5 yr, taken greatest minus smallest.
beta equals -0.04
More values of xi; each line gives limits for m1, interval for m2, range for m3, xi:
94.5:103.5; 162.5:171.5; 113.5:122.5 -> 1.05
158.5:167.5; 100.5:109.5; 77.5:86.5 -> 1.26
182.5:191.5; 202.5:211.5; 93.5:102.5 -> 1.19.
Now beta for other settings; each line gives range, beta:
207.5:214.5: -0.02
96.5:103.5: 0.21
